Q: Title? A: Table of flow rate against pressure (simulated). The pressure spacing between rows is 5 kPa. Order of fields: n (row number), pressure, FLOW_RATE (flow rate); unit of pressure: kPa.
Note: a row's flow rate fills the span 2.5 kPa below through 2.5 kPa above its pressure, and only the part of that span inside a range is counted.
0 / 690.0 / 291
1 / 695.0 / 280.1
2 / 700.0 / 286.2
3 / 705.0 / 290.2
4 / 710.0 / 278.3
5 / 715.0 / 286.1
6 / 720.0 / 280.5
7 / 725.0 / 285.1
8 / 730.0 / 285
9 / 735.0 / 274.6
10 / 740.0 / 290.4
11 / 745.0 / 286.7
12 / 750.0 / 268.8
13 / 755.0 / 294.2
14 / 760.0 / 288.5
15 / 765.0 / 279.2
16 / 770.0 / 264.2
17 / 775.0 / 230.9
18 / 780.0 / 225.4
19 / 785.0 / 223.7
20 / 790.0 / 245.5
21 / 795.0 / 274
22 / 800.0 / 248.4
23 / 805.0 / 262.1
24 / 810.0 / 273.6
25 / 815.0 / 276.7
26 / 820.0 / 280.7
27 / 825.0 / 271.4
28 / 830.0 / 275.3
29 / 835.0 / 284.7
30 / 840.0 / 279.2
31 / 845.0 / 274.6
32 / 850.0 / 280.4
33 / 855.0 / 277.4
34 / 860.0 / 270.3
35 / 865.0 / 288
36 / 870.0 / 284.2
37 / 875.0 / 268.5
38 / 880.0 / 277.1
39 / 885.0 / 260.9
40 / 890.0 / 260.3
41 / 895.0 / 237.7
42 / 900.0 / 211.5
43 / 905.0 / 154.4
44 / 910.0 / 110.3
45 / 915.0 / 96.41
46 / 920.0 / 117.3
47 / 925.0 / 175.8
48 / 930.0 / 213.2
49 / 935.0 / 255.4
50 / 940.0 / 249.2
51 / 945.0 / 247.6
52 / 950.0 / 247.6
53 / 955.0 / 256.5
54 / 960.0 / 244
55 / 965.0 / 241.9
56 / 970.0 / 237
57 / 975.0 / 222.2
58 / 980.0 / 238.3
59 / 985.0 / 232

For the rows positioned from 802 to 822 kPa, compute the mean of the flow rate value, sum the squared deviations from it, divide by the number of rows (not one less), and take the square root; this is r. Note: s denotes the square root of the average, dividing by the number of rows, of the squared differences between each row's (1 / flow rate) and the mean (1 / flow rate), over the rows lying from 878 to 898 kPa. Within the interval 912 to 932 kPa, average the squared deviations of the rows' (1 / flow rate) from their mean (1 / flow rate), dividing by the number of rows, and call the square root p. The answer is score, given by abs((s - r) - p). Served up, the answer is 6.9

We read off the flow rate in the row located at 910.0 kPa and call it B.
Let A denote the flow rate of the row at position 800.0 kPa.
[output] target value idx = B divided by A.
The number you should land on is 0.44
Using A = 248.4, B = 110.3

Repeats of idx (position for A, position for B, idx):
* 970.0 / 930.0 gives 0.90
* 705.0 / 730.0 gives 0.98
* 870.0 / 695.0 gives 0.99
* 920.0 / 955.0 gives 2.19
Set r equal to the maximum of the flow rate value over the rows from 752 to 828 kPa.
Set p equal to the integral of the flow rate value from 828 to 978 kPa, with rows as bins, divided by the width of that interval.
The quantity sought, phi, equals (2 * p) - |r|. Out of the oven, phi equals 179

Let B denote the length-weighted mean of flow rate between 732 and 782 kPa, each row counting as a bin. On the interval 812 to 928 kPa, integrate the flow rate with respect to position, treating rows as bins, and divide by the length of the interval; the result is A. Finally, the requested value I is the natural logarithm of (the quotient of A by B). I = -0.12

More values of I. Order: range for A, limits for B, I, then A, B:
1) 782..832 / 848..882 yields -0.06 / 263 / 278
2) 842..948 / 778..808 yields -0.08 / 229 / 247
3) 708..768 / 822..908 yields 0.08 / 283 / 261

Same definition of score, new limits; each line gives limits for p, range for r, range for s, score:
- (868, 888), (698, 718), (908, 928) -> 4.3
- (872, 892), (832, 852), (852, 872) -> 3.6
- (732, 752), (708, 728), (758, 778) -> 3.2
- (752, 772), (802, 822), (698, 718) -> 6.9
